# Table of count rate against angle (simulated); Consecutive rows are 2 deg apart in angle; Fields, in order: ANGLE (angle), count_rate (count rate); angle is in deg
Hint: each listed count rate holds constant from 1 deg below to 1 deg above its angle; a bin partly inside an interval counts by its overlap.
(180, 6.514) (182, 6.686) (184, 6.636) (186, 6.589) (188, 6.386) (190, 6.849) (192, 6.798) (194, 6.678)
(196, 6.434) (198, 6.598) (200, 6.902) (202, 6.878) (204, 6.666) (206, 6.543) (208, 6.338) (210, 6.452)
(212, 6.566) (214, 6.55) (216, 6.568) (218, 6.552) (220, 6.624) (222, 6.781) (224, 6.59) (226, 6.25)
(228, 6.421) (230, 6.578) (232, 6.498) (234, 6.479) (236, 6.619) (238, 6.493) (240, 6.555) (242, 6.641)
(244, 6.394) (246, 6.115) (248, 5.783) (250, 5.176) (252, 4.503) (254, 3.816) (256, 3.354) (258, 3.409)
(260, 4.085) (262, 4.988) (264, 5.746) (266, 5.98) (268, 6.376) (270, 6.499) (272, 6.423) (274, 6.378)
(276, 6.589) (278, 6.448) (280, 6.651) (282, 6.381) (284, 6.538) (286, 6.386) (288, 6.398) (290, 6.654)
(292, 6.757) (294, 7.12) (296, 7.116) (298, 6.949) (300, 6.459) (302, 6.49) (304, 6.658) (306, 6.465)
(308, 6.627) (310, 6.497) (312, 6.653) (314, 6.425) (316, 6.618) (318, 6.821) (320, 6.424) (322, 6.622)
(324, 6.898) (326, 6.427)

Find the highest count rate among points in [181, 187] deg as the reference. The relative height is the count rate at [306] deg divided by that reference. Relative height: 0.97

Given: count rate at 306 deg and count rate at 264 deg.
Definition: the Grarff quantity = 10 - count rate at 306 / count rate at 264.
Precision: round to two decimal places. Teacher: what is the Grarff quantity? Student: 8.87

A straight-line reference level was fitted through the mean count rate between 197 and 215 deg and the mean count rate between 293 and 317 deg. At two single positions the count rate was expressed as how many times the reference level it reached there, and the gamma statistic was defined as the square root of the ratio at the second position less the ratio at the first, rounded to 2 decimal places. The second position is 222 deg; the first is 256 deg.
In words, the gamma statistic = 0.72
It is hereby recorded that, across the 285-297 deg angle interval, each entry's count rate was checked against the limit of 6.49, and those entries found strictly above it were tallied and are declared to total 4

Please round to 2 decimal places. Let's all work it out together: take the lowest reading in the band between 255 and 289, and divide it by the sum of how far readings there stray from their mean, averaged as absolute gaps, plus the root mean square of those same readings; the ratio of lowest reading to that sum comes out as 0.49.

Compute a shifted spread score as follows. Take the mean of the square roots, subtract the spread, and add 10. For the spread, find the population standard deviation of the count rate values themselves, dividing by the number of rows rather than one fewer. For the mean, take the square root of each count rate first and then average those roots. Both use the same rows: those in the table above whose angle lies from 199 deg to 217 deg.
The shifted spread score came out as 12.4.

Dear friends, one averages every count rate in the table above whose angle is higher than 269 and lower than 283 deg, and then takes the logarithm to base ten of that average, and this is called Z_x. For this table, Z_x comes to 0.812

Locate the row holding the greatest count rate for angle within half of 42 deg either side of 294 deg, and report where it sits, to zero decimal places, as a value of 294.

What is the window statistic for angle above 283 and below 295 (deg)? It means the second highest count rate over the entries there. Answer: 6.757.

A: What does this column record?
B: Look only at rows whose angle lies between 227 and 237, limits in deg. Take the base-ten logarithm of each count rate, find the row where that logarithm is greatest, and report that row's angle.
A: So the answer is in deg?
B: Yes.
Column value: 236 deg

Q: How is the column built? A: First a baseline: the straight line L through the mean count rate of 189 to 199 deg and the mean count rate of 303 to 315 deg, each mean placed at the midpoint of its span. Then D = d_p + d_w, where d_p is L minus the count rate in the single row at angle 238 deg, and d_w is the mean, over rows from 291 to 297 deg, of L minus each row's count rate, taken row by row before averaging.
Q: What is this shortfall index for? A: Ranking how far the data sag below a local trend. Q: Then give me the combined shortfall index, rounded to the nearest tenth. -0.3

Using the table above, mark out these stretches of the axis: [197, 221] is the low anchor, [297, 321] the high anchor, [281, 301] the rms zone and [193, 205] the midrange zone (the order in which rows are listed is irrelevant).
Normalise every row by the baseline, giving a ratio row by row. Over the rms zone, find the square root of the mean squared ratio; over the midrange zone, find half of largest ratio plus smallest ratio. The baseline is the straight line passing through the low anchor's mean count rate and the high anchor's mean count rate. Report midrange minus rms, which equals -0.004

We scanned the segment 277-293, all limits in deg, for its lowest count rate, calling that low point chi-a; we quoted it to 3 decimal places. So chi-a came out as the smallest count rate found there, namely 6.381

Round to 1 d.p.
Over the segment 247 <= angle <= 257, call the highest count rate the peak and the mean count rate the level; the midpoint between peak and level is 5.2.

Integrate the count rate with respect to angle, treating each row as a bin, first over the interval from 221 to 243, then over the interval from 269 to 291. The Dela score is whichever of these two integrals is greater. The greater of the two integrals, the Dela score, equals 144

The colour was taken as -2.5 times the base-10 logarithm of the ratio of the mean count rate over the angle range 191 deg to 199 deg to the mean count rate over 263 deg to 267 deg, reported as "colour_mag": -0.13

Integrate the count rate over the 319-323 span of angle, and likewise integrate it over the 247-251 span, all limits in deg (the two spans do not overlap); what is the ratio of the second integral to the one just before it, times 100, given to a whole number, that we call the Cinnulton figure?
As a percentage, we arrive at 84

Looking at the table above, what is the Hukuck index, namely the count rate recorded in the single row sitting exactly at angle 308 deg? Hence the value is 6.627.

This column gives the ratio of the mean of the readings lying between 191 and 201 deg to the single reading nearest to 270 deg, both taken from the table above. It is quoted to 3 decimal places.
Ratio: 1.028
